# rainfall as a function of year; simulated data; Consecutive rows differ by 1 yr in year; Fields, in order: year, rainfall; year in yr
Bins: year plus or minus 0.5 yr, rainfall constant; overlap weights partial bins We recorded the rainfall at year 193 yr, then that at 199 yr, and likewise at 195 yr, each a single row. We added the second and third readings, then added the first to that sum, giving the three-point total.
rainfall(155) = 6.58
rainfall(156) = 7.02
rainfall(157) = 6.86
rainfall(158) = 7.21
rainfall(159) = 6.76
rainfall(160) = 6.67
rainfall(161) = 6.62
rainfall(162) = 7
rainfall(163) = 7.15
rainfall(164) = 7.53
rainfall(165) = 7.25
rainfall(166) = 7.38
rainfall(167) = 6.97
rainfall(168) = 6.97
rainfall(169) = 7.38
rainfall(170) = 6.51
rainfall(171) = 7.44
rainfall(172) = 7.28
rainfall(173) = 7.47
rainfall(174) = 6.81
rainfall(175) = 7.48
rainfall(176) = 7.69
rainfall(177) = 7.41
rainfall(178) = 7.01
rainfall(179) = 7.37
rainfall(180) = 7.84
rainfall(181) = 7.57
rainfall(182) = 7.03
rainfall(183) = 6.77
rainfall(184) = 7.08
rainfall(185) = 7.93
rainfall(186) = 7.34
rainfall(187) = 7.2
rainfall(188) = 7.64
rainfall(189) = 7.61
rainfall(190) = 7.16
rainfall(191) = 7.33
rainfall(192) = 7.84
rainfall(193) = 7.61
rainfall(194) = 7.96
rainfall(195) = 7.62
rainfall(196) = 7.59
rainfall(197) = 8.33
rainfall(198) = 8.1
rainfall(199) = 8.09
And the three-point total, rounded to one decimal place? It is 23.3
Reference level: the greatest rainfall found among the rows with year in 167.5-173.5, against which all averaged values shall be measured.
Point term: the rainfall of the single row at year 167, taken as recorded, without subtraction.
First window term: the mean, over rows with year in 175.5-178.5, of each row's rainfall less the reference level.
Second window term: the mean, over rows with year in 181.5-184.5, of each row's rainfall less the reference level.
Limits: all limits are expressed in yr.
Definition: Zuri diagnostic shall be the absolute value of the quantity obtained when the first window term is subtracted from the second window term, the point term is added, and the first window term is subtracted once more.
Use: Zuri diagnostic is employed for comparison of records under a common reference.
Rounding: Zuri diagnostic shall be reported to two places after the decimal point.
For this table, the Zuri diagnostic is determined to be 6.66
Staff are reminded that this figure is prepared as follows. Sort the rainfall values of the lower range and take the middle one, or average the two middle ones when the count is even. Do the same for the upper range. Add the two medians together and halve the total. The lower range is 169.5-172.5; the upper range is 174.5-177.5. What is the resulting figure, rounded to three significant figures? 7.38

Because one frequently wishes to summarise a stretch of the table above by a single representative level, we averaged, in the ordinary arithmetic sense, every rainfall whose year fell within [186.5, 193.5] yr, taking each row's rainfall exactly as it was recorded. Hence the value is 7.5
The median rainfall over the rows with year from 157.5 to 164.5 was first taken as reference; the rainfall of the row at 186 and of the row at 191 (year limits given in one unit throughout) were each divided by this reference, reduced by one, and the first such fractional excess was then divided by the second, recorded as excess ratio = 1.0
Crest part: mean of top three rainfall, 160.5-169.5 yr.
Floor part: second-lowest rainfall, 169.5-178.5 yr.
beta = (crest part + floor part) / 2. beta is 7.1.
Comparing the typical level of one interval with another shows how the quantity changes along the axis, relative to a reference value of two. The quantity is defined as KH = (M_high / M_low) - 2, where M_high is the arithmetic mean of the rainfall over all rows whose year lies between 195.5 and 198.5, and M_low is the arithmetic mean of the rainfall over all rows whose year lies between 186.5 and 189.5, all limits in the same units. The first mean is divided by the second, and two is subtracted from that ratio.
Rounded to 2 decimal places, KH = -0.93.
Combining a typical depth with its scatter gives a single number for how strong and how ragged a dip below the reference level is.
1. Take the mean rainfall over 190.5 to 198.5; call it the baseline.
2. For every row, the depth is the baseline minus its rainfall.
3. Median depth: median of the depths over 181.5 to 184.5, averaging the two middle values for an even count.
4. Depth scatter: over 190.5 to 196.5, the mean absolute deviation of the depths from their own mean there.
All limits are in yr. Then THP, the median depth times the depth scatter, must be 0.12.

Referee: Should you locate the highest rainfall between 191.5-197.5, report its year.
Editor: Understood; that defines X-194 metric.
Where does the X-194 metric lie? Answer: 197 yr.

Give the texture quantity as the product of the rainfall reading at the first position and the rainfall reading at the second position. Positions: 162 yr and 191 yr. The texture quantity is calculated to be 51.3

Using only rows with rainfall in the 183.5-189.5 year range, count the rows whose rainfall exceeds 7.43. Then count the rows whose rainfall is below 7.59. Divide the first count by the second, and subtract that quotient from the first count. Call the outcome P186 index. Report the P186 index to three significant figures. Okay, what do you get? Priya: 2.00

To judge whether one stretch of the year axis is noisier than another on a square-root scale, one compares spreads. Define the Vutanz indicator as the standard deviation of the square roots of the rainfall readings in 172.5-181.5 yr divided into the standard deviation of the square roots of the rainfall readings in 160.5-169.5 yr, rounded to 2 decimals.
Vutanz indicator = 0.89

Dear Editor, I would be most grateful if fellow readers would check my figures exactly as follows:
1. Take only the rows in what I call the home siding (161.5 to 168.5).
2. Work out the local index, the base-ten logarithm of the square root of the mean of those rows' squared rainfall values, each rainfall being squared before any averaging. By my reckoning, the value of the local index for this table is 0.856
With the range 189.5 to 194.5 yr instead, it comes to 0.880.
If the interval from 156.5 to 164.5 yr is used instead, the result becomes 0.844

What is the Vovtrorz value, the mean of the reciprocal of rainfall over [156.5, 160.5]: 0.146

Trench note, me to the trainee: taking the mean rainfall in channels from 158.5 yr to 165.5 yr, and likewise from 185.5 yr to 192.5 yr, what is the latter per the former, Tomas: 1.06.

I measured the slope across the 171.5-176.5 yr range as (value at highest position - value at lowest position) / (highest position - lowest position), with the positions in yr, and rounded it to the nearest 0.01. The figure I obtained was 0.10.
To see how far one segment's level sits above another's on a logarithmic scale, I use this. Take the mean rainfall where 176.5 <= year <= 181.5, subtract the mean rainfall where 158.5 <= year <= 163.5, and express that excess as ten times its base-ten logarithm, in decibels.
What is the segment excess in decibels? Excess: -2.2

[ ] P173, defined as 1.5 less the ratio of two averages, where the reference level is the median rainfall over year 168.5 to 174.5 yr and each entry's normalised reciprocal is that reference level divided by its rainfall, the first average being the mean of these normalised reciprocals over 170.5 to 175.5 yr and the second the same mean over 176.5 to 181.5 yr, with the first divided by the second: 0.480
